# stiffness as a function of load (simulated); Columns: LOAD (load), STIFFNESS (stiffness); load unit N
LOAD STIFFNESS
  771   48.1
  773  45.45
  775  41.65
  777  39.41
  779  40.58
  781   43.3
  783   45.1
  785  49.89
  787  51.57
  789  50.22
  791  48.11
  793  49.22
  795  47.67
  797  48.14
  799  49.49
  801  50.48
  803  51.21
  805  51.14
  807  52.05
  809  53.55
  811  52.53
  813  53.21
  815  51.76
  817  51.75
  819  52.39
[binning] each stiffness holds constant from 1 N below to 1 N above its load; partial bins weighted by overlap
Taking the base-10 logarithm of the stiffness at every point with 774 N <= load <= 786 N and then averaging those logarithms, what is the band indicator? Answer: 1.635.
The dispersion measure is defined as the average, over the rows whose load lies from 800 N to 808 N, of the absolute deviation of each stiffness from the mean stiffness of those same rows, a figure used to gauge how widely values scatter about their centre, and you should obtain 0.4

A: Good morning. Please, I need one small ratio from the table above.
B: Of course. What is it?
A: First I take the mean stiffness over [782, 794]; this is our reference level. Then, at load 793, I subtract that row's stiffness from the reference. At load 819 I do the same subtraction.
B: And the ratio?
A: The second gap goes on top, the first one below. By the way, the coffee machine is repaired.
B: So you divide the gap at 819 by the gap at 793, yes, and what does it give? 16.7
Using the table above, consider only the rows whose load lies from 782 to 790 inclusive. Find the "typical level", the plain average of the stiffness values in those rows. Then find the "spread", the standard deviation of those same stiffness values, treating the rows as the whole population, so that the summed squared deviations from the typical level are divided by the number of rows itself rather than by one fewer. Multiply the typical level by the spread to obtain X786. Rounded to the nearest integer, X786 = 120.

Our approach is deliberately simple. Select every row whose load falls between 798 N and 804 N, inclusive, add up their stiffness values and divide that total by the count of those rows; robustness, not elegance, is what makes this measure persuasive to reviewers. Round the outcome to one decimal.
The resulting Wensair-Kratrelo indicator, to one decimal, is 50.4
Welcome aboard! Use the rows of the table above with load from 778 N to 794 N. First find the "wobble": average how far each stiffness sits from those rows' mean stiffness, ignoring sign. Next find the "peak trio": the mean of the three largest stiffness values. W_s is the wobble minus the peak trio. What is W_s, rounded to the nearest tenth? -47.4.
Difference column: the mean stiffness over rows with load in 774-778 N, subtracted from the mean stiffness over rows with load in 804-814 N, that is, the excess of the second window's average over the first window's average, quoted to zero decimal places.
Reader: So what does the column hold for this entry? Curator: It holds 12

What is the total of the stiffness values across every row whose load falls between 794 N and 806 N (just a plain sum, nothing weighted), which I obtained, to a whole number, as 298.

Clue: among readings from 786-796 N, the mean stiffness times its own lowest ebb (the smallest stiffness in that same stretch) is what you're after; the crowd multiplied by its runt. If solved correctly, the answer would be 2353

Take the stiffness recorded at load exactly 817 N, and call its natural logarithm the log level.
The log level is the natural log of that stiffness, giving 3.95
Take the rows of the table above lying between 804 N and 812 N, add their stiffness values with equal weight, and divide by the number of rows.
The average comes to 52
